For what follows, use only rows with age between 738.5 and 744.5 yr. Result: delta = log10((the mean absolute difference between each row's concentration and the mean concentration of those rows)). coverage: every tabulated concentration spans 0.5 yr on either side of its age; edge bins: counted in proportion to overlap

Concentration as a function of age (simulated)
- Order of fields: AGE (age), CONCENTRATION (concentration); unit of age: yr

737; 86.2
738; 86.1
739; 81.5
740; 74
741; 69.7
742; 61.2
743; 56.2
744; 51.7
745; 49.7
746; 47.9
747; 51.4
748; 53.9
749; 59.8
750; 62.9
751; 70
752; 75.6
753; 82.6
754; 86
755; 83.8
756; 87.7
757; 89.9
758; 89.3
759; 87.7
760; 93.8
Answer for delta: 0.97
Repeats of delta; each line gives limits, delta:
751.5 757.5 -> 0.56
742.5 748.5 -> 0.34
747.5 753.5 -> 0.93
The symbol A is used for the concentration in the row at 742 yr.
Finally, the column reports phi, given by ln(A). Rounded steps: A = 61.2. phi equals 4.11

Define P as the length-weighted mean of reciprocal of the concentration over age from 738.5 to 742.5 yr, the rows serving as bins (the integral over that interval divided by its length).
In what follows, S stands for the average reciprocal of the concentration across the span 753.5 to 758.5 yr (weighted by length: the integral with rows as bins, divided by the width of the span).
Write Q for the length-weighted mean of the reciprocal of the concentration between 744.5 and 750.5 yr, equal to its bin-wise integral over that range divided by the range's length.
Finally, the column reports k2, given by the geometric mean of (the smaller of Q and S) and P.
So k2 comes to 0.0127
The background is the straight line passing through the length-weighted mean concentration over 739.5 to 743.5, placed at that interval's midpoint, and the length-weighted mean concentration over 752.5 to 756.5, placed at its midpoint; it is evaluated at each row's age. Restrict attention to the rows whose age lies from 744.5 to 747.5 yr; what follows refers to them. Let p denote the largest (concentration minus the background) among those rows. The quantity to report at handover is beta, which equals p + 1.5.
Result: -19.4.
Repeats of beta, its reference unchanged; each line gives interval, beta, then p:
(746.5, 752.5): -4.1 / -5.6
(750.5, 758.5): 3.2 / 1.7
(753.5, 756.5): 3.2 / 1.7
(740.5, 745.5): 6.7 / 5.2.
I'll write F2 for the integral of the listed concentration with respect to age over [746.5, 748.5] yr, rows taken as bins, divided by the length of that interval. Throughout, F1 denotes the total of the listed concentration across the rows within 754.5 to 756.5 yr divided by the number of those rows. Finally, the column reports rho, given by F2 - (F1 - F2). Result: 20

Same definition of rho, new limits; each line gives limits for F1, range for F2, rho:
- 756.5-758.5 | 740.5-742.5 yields 41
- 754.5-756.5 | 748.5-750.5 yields 37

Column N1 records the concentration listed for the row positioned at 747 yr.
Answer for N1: 51.4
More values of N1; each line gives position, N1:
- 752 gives 75.6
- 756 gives 87.7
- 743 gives 56.2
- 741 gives 69.7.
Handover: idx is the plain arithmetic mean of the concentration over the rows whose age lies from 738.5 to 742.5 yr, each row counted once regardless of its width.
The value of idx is 72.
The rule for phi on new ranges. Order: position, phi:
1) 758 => 4.49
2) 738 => 4.46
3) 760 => 4.54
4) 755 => 4.43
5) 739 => 4.40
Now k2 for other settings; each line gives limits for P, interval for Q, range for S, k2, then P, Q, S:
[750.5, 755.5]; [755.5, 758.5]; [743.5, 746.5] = 0.0119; 0.0126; 0.011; 0.0201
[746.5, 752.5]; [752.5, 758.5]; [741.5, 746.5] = 0.0138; 0.0164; 0.012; 0.0189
